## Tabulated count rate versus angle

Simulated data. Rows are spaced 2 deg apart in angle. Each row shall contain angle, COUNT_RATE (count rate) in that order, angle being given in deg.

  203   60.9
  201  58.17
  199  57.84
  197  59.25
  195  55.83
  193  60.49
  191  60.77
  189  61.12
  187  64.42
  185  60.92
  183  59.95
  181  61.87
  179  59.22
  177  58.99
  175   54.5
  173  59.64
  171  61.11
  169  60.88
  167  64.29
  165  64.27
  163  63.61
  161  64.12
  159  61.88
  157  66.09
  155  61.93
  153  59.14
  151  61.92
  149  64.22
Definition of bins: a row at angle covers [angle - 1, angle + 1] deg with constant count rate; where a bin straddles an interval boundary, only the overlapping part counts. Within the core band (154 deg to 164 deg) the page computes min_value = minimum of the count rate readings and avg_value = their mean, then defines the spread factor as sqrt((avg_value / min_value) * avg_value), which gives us 8.08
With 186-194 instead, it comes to 7.93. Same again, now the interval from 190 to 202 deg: 7.86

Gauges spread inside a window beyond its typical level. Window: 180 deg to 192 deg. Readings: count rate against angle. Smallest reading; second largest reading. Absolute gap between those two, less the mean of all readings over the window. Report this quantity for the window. -59.6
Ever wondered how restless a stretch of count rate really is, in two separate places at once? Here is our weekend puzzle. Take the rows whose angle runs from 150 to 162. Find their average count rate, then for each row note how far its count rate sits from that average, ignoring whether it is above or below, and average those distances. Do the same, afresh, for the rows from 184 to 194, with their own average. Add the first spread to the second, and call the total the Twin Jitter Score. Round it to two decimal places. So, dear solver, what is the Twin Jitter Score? 2.88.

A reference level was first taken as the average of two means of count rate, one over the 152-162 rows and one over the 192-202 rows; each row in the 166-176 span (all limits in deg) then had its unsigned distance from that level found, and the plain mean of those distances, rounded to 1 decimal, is 2.3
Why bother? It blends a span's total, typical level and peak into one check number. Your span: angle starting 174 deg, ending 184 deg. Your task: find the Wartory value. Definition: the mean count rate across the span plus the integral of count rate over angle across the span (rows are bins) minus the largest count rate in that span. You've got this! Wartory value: 586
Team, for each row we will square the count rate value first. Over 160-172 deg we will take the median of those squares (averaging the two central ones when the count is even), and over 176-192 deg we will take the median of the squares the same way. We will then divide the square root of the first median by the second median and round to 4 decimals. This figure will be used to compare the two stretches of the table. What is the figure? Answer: 0.0173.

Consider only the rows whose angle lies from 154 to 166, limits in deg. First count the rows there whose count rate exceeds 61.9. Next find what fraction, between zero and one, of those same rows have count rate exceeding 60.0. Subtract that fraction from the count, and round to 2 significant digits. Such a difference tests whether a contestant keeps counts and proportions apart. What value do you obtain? 4.0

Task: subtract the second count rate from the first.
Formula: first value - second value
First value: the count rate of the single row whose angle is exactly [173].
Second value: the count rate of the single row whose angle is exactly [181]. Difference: -2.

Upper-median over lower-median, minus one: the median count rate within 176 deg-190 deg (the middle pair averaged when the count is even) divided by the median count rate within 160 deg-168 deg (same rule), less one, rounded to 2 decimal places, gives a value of -0.05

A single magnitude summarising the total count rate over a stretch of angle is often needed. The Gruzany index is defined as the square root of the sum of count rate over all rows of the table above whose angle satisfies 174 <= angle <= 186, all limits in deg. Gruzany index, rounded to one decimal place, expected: 18.9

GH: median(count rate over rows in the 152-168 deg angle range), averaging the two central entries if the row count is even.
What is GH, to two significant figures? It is 64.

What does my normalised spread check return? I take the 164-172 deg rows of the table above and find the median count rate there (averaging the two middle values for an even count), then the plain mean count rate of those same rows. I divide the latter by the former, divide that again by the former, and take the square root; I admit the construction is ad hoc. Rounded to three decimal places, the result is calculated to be 0.126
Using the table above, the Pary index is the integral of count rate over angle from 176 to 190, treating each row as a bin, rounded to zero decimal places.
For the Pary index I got 853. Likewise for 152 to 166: 882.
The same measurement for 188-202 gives 827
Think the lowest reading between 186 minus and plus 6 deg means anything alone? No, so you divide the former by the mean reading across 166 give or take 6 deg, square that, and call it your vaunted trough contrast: 0.90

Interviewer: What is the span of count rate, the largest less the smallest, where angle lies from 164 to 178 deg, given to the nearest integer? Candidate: 10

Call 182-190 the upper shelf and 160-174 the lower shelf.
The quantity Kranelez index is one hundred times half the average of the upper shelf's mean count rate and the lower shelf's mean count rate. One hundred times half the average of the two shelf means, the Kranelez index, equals 3104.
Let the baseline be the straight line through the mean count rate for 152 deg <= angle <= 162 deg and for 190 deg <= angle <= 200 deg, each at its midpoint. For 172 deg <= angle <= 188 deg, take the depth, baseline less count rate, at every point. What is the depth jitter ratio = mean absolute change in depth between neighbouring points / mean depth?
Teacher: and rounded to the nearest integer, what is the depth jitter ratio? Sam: 7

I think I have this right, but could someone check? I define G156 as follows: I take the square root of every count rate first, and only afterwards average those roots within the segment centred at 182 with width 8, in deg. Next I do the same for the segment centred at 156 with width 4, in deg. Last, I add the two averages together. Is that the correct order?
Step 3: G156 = 15.8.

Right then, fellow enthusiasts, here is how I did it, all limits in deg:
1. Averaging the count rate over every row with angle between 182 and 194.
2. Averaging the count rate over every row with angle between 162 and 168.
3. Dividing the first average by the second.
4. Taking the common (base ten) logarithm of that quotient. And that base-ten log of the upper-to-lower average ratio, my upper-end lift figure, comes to -0.019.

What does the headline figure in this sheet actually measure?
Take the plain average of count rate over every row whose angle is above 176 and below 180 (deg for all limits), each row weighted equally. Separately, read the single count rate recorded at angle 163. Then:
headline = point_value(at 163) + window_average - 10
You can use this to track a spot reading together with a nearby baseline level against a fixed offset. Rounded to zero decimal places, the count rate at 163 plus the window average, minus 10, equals 113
